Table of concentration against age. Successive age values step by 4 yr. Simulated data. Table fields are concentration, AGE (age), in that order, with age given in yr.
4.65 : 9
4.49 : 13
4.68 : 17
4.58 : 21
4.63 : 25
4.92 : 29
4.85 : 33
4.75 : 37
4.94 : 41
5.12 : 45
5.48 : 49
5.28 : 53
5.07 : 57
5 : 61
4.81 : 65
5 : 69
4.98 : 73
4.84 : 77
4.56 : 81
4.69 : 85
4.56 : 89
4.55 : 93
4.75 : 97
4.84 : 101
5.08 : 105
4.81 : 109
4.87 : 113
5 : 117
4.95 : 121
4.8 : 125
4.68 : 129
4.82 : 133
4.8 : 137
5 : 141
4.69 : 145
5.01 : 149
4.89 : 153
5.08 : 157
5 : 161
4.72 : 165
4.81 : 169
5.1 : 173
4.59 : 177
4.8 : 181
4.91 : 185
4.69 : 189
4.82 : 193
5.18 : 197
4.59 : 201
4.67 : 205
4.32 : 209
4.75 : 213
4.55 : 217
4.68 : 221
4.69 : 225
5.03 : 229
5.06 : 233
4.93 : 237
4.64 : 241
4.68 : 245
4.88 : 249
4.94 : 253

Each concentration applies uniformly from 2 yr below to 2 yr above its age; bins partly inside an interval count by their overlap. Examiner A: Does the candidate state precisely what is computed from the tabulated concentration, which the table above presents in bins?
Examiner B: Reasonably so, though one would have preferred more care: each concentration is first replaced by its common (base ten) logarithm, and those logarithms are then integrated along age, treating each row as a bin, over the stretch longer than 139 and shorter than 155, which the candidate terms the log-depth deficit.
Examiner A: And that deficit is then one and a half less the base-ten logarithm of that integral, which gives 0.5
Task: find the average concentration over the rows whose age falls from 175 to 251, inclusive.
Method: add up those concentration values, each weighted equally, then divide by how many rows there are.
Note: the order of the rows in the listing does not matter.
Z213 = 4.76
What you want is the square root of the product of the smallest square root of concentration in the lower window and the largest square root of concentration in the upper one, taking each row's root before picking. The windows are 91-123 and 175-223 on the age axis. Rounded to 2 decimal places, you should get 2.20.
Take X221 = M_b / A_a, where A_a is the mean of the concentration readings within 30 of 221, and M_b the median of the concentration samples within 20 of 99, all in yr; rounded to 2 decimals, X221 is 1.00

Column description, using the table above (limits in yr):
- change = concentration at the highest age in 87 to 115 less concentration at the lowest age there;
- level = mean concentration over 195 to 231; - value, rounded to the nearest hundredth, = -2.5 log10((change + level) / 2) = -1.00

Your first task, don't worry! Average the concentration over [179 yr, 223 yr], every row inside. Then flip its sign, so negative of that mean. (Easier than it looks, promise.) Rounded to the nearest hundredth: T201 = -4.72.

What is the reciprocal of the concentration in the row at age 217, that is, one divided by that 0.220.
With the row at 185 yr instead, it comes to 0.204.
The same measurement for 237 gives 0.203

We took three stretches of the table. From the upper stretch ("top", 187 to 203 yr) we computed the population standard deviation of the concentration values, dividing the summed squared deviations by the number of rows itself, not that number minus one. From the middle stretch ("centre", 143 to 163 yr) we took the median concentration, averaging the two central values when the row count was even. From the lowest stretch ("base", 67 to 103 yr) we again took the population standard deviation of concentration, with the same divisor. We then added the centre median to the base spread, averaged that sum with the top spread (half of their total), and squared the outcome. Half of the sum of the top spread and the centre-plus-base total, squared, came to 7.3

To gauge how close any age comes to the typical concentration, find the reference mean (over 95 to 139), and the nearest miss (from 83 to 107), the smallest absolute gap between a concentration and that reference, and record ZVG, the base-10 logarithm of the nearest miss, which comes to -1.8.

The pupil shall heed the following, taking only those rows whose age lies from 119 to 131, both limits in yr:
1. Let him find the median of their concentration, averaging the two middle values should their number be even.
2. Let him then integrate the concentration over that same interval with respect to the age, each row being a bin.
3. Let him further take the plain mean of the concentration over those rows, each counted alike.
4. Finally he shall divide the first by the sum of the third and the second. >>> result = 0.0768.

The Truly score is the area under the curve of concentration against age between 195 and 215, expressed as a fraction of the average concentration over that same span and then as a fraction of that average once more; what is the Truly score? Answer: 4.25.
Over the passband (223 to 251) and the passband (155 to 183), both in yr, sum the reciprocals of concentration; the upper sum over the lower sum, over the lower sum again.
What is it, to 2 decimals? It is 0.70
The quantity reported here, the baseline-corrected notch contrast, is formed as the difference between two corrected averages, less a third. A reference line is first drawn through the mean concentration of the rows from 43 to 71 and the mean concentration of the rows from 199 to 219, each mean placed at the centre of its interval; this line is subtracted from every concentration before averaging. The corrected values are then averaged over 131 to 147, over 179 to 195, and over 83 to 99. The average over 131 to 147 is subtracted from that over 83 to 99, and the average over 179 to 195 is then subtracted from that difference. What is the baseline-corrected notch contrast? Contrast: -0.51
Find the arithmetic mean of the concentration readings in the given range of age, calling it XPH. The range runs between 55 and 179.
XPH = 4.85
